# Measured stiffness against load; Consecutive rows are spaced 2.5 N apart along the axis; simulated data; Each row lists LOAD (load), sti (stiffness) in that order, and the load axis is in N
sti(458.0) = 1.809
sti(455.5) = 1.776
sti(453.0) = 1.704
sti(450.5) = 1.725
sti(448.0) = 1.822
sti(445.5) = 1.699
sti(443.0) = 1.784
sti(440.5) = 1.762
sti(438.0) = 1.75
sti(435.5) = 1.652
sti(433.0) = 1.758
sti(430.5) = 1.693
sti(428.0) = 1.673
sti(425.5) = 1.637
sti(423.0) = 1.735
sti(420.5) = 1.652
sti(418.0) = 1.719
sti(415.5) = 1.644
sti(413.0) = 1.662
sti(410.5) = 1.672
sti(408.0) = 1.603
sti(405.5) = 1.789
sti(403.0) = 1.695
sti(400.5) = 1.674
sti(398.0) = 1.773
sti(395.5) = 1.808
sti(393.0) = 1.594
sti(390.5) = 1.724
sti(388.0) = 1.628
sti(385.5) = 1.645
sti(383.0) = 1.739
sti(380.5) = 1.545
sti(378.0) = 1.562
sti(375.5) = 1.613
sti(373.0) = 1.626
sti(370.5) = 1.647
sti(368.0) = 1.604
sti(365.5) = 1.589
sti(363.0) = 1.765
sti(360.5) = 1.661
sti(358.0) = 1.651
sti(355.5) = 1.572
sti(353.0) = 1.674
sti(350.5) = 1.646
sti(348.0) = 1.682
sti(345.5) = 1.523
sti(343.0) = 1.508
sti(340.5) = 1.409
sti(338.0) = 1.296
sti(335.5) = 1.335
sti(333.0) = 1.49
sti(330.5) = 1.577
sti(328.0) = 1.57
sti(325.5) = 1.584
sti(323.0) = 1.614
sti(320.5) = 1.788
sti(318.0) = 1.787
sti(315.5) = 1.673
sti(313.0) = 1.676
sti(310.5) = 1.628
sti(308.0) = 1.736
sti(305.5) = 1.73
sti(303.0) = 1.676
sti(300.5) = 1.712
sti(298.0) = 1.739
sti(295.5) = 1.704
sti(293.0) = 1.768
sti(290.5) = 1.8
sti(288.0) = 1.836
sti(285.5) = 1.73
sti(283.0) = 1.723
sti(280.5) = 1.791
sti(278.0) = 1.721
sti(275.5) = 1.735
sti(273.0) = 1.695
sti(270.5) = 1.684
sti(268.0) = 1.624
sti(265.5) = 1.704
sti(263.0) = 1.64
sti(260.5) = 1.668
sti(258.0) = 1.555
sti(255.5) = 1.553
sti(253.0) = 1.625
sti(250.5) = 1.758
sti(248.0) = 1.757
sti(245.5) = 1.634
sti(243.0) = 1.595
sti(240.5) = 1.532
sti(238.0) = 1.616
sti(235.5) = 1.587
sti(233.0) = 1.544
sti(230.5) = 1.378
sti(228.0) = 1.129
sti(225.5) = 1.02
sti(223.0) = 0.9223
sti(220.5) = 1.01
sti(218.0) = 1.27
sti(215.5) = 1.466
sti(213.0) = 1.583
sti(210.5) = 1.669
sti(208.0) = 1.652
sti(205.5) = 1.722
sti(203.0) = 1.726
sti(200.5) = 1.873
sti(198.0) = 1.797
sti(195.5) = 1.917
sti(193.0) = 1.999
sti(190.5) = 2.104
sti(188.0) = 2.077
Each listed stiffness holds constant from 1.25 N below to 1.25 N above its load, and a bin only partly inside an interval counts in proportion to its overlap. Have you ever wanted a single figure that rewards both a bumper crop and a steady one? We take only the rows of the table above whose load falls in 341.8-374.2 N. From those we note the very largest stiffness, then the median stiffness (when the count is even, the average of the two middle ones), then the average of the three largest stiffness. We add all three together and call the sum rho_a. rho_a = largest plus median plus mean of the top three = 5.12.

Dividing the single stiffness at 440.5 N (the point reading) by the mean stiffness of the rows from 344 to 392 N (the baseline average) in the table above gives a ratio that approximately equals 1.08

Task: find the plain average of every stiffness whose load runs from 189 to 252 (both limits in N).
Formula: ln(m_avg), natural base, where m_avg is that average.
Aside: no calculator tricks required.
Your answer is 0.45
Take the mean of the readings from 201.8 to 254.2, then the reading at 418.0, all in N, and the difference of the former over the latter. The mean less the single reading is -0.23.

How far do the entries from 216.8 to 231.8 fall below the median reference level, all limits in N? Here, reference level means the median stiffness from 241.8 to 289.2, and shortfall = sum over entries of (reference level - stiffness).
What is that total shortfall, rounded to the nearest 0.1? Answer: 3.4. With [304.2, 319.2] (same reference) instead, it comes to -0.1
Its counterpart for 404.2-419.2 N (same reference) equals 0.1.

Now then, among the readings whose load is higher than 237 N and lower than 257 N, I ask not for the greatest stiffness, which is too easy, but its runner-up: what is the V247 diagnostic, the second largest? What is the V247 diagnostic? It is 1.757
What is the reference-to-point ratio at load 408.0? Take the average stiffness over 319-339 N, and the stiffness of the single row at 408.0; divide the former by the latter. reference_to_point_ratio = 0.96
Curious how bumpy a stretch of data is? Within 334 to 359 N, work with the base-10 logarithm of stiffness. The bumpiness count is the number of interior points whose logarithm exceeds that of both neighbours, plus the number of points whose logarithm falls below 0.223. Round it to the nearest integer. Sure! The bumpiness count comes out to 10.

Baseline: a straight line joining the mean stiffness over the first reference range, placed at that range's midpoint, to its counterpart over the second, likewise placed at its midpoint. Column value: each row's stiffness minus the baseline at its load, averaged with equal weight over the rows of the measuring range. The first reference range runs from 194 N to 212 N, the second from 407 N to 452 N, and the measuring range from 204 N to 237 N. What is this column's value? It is -0.38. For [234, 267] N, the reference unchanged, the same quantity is -0.12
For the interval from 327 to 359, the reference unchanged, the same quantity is -0.19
